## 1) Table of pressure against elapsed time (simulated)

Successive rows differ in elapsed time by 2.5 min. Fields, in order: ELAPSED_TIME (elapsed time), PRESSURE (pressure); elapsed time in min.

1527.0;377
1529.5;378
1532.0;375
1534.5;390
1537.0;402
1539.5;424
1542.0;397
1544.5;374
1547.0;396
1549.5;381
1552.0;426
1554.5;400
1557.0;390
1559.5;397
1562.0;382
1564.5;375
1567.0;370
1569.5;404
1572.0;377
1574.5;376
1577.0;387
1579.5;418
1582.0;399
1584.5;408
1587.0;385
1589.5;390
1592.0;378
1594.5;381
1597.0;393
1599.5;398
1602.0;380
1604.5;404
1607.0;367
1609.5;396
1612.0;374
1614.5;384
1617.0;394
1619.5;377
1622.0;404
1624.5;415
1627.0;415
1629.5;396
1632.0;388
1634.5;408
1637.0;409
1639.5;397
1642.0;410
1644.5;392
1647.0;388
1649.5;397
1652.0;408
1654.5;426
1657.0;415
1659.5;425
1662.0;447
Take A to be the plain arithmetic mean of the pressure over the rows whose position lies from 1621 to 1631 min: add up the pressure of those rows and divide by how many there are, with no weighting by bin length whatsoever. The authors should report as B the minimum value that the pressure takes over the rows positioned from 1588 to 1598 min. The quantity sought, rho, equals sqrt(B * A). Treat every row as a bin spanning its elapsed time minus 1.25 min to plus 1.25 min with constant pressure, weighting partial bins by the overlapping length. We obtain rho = 392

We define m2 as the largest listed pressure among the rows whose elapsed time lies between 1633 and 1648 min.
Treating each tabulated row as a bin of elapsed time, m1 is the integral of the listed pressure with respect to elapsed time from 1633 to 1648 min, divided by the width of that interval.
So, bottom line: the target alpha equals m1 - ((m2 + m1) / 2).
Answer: -5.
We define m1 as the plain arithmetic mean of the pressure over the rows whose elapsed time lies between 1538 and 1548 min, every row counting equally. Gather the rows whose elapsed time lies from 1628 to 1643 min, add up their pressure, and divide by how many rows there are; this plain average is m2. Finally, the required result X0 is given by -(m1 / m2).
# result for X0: -0.99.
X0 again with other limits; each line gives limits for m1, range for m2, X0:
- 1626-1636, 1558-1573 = -1.05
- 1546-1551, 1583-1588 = -0.98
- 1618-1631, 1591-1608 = -1.04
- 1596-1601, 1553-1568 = -1.03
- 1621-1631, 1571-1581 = -1.05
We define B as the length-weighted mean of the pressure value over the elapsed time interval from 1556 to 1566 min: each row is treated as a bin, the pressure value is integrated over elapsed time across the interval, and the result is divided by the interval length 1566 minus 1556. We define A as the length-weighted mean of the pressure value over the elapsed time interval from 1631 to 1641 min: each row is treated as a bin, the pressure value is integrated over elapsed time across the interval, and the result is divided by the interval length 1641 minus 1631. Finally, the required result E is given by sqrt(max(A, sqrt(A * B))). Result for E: 20.0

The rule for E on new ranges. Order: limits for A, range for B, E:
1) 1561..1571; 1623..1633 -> 19.8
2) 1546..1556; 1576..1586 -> 20.0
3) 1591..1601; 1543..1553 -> 19.8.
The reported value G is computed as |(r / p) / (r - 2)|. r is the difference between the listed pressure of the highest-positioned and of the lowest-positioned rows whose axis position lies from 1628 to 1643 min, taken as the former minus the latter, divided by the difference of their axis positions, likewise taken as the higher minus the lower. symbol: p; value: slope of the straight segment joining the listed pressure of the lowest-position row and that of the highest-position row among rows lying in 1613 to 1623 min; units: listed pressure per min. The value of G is 0.5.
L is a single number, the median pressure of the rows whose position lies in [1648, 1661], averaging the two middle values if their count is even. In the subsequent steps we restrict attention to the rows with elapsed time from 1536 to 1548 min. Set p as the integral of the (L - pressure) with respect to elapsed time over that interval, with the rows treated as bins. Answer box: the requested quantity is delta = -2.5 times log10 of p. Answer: -5.7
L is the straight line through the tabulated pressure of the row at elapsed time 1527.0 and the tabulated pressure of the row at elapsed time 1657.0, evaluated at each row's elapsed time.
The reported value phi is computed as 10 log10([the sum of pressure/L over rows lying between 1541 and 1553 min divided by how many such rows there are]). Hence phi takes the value 0.13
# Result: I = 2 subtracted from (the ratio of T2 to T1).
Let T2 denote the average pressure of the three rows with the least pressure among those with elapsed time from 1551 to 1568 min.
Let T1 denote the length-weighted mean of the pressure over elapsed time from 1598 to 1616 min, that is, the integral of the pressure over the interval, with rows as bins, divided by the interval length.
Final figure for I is -1.03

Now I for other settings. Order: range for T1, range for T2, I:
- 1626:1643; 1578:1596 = -1.05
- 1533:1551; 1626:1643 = -1.00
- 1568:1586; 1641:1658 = -1.01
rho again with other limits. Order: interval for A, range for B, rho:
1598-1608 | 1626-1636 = 388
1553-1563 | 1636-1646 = 392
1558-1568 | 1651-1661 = 394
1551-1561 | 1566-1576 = 386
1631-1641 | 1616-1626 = 389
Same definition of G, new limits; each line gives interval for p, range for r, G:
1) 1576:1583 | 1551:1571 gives 0.2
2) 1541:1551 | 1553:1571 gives 0.1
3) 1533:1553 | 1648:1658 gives 2.9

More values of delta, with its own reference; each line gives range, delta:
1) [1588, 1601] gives -6.4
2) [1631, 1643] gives -5.4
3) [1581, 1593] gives -6.1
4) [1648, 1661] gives -2.4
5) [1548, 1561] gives -5.8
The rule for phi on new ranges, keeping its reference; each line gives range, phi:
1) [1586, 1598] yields -0.12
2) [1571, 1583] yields 0.00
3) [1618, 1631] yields -0.04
